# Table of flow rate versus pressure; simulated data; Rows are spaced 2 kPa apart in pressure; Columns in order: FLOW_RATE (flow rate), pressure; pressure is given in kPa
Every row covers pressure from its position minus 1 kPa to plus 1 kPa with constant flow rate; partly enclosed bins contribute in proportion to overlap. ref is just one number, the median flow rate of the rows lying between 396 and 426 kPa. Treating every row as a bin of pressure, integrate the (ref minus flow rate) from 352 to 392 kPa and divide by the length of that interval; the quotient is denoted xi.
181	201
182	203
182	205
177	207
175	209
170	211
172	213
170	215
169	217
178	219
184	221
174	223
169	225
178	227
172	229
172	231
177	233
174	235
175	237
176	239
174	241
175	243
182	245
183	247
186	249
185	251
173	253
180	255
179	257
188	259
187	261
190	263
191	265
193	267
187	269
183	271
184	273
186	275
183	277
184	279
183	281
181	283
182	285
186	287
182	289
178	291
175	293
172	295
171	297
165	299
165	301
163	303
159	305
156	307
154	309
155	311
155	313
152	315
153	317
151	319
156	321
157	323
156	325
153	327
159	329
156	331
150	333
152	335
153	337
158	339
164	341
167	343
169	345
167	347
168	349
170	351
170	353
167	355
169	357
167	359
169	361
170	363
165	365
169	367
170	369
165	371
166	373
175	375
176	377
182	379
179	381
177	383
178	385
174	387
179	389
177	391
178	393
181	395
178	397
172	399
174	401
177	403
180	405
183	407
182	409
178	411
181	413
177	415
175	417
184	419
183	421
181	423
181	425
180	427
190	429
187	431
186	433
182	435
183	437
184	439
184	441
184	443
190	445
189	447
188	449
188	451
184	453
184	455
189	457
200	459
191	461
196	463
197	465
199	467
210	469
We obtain 8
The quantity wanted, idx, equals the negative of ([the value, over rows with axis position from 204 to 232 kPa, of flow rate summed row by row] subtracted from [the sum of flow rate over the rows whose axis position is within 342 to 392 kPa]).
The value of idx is -1843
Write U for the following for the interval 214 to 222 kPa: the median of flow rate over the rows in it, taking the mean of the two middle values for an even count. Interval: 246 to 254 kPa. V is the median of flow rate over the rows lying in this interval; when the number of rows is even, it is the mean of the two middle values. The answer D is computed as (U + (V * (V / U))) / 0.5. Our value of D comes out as 737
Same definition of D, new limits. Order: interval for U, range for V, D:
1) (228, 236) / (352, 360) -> 672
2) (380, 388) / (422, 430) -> 724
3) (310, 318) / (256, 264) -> 765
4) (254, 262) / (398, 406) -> 703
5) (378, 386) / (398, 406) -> 702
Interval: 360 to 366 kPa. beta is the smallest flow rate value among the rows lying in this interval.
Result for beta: 165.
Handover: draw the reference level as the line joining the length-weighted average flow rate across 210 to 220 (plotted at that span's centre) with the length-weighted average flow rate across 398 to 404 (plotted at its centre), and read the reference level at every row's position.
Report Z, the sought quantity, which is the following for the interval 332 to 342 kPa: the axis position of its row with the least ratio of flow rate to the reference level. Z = 333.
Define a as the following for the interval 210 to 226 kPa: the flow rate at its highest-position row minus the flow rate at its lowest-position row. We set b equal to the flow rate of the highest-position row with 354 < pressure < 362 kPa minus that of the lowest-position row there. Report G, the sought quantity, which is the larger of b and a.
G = 2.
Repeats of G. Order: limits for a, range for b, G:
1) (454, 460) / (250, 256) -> 16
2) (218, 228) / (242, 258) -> 4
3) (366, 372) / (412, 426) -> 0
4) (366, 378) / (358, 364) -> 7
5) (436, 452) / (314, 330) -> 7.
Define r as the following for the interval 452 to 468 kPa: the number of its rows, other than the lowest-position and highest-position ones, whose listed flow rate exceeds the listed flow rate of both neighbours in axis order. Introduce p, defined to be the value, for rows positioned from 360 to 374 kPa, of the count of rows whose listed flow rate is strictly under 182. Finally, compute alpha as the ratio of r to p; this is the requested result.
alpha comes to 0.1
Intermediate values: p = 7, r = 1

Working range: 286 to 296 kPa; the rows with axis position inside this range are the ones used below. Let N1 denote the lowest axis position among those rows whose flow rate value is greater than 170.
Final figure 287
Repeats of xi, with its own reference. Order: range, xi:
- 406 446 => -3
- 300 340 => 24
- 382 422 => 2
